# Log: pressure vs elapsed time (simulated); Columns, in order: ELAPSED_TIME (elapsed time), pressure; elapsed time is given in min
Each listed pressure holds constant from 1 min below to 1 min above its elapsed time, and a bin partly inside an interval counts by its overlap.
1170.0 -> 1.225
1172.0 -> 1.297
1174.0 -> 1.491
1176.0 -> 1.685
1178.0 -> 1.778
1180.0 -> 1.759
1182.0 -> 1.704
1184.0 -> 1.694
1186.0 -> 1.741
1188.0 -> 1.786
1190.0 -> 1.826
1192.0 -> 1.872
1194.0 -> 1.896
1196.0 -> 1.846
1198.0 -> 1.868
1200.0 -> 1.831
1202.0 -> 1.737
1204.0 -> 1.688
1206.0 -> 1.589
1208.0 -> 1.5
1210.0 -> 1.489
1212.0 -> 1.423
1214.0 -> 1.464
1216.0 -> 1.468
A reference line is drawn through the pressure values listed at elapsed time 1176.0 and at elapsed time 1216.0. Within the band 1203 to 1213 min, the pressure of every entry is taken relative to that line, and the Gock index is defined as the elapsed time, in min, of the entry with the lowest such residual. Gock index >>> 1212.0 min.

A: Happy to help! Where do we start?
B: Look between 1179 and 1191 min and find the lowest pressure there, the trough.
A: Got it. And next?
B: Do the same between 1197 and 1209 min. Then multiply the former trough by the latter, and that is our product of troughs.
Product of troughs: 2.5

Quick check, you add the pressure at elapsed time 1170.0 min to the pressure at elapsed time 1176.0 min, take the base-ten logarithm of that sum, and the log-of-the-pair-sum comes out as 0.46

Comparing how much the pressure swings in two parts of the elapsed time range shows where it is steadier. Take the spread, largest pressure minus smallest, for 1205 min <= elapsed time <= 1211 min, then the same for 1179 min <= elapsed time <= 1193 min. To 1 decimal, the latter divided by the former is 1.8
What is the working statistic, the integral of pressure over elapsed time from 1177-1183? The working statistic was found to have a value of 10.5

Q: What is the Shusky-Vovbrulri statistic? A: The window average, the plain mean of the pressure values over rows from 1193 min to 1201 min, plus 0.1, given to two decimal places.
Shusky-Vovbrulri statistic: 1.96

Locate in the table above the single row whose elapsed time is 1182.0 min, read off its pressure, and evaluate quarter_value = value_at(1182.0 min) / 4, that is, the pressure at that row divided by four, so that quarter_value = 0.43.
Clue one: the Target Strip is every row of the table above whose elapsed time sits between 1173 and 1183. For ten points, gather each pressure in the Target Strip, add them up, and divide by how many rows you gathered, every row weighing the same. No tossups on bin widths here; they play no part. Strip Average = 1.68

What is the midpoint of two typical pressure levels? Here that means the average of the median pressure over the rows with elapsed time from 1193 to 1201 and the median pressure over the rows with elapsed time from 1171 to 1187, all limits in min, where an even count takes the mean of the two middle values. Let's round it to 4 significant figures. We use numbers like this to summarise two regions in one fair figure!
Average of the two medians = 1.778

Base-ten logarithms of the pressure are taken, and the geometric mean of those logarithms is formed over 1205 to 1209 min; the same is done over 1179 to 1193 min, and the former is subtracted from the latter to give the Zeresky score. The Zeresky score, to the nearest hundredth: 0.06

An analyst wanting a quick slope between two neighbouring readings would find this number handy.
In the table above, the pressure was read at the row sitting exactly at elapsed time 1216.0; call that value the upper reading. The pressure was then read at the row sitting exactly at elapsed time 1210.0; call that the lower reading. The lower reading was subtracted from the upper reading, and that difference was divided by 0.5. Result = 0.0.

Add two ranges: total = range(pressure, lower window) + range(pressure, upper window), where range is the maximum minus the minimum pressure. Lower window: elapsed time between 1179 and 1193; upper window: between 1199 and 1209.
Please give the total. 0.51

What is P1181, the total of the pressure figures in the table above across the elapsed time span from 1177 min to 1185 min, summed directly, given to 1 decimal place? 6.9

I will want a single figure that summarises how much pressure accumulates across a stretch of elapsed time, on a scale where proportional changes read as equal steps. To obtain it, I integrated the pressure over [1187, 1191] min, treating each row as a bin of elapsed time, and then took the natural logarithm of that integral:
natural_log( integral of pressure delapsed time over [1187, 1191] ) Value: 1.98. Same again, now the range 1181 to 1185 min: 1.92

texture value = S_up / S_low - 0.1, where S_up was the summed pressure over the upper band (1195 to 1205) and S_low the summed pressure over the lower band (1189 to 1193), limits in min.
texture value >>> 2.3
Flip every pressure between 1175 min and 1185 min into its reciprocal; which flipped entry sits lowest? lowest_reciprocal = 0.56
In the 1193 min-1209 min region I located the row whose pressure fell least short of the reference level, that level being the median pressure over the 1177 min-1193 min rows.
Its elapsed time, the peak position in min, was 1194.0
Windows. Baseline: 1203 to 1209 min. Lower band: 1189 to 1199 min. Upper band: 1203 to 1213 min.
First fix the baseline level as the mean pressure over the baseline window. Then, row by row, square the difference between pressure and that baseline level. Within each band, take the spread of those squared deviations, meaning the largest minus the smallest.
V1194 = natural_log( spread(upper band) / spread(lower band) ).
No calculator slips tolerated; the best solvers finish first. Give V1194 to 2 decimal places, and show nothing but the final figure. -0.27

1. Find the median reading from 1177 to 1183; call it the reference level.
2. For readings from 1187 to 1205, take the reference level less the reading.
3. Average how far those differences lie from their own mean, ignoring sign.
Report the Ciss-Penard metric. 0.053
